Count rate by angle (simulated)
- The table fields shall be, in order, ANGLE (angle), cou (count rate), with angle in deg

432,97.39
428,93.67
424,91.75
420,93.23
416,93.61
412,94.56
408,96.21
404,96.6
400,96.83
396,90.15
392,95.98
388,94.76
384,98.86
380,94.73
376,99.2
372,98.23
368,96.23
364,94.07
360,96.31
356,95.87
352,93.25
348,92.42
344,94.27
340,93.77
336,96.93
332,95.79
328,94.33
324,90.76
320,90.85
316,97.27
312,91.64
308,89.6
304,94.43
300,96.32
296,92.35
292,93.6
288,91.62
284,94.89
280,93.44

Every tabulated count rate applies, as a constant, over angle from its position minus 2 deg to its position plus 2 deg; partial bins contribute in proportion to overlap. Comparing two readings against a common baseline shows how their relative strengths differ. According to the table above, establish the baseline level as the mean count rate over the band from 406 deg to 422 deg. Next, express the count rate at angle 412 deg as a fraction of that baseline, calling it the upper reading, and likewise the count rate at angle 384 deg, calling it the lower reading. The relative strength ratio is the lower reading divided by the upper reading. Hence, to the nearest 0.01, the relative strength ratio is 1.05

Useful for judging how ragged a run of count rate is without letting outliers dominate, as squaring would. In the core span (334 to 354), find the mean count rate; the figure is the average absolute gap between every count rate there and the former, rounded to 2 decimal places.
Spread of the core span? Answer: 1.18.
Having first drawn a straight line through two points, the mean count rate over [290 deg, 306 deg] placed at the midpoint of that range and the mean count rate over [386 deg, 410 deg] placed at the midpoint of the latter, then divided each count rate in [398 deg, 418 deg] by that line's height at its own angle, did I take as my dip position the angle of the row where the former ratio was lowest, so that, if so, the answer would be 416 deg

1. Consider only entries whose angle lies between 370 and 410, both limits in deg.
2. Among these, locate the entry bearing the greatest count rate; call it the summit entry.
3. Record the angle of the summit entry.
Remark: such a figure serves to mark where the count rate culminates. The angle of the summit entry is 376 deg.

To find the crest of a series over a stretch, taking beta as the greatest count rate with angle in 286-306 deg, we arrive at 96.32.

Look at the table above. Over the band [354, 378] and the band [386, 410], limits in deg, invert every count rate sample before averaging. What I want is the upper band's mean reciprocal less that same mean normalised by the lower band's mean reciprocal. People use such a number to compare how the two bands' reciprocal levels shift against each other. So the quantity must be -1.006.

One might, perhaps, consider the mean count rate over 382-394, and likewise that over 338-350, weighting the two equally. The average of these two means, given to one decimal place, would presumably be 95.0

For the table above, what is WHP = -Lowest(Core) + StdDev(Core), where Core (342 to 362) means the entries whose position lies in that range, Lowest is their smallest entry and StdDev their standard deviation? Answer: -91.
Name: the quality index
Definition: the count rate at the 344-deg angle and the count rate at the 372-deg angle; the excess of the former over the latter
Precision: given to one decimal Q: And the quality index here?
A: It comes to -4.0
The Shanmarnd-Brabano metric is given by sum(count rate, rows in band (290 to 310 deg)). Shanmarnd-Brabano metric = 466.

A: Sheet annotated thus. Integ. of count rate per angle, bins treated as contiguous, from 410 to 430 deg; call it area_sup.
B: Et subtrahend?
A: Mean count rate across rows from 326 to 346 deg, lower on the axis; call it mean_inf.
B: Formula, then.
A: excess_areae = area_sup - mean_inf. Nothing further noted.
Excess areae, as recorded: 1772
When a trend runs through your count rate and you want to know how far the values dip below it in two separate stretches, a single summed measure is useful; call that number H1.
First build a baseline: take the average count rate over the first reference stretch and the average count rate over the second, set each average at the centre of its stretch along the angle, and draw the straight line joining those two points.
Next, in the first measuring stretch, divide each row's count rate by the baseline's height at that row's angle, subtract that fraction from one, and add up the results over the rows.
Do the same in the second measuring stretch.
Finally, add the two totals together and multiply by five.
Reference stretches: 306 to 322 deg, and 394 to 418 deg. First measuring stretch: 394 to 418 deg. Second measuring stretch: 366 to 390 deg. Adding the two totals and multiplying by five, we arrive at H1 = -1.0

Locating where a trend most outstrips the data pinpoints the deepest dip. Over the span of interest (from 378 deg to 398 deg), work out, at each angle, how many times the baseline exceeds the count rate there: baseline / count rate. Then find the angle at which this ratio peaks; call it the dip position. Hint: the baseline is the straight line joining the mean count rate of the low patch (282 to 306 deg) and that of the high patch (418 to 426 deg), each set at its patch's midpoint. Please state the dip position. 396 deg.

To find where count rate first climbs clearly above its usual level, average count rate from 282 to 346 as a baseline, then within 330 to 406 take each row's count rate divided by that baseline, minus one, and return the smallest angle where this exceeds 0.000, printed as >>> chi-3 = 332 deg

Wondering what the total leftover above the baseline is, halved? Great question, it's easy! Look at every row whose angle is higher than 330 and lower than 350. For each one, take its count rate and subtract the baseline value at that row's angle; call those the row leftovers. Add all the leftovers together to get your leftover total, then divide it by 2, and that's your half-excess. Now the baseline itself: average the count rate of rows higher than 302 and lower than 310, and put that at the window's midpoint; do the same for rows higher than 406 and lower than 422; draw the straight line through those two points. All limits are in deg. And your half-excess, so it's 4.7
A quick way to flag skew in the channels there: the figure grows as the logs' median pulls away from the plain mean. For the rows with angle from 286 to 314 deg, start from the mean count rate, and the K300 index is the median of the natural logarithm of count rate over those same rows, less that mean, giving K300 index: -88.3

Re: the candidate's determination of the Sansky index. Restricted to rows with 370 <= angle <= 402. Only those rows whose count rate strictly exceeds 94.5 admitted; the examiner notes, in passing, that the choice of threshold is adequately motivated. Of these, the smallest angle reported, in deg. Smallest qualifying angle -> 372 deg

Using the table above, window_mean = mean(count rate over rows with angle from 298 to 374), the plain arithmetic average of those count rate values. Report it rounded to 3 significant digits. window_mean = 94.3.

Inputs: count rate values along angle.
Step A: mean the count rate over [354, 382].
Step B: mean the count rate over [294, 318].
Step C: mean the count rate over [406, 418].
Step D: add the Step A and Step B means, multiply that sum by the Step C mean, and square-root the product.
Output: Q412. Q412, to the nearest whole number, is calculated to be 134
